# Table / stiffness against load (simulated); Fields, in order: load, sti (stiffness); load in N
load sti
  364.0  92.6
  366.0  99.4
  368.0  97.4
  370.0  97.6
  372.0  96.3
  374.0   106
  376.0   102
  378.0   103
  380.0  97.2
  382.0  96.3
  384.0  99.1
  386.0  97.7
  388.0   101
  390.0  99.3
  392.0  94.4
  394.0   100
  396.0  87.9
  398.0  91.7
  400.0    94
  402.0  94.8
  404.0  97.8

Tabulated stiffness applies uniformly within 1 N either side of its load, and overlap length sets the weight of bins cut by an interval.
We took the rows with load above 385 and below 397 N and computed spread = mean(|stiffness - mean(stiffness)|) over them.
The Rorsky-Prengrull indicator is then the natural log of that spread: 1.31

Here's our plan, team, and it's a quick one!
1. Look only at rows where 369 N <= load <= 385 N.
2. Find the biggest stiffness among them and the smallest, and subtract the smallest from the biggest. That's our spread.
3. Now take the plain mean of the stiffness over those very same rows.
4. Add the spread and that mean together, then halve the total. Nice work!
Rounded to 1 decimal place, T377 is 54.7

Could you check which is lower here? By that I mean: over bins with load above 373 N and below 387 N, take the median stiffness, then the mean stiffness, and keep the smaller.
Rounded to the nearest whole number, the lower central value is 99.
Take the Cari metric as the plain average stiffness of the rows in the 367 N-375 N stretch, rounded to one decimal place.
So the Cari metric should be 99.3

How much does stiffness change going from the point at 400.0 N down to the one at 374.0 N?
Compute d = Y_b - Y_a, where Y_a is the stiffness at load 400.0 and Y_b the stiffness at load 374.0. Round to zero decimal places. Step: 12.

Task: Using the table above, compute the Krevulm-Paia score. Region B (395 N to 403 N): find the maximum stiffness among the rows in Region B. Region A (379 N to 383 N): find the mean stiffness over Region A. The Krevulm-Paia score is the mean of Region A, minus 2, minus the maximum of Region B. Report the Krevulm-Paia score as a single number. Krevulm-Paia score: 0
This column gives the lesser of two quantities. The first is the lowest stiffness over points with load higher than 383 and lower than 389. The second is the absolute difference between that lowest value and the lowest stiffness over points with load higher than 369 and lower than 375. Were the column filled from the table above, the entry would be 1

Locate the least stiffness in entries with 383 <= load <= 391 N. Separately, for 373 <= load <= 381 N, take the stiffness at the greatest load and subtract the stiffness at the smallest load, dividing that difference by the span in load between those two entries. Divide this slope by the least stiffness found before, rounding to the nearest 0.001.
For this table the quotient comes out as -0.015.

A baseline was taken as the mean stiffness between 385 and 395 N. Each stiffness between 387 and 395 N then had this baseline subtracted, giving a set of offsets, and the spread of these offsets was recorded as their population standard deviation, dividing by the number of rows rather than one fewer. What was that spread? 2.5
